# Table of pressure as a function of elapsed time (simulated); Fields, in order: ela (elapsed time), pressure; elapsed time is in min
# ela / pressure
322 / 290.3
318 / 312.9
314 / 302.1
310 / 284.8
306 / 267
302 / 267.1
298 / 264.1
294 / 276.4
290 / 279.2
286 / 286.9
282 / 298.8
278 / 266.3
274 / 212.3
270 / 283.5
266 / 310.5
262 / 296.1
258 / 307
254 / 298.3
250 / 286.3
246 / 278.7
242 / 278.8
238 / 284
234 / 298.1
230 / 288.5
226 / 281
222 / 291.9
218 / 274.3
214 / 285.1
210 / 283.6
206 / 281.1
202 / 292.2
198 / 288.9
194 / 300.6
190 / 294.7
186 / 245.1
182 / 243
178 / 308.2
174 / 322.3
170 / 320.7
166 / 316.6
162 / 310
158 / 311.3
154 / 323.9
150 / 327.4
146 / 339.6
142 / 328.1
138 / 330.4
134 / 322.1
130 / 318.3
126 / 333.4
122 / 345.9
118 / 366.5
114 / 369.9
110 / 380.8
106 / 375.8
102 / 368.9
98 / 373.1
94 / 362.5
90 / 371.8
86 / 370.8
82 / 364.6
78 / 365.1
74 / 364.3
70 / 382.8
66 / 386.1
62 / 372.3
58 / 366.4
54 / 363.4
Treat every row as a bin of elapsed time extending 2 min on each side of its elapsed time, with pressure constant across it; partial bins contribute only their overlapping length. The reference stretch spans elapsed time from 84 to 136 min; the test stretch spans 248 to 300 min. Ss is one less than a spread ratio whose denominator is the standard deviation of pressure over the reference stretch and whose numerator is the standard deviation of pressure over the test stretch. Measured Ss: 0.2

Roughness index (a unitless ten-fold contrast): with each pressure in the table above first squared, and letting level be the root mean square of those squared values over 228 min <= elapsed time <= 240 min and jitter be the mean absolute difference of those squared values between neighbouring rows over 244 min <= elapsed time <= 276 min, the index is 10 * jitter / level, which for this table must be 1.41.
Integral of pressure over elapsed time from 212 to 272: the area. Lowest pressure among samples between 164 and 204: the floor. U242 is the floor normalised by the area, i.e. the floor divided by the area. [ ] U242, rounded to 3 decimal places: 0.014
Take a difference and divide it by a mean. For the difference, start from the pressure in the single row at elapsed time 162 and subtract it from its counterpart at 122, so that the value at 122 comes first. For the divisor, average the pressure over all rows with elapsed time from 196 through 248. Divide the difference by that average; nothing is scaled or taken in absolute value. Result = 0.13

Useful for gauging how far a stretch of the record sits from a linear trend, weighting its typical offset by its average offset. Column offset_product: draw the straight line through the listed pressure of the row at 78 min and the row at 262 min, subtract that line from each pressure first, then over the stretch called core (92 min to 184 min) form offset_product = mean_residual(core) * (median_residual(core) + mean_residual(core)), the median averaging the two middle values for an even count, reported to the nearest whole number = 146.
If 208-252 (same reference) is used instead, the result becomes 1104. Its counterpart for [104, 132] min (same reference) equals 126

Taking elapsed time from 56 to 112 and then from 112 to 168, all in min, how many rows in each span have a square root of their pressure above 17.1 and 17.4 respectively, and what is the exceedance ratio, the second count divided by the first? 1.0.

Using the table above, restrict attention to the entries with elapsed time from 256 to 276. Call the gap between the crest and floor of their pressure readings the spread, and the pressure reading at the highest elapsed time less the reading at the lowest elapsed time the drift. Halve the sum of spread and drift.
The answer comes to 2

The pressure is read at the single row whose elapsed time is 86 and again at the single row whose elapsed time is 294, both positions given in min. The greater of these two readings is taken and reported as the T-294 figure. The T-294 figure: 371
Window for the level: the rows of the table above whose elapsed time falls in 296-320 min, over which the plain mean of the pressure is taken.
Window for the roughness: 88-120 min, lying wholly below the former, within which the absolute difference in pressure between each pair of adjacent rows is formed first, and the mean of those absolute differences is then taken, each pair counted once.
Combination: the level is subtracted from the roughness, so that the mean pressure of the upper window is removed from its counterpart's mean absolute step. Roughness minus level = -276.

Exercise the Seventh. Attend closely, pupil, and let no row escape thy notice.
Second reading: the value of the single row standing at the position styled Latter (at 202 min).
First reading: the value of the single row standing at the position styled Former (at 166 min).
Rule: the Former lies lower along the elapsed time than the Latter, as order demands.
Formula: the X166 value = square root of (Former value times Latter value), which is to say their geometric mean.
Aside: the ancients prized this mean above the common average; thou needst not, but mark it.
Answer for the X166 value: 304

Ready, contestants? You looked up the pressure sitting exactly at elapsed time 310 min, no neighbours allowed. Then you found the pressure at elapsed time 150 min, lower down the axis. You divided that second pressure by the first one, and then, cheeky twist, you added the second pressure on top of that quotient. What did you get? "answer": 329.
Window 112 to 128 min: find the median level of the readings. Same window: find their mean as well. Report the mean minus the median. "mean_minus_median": -2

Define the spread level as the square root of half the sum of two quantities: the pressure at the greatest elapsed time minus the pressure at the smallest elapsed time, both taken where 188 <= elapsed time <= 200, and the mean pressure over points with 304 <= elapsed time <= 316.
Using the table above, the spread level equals 11.8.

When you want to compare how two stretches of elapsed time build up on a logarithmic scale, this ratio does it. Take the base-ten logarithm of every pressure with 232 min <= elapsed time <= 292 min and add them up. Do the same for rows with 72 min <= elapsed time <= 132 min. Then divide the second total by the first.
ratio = 1.04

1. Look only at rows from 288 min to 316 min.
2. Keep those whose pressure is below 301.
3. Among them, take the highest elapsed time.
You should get 310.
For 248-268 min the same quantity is 262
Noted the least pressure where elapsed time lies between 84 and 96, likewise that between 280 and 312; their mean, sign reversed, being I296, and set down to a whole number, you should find -313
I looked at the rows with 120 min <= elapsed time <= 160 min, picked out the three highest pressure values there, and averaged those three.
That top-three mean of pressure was 340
